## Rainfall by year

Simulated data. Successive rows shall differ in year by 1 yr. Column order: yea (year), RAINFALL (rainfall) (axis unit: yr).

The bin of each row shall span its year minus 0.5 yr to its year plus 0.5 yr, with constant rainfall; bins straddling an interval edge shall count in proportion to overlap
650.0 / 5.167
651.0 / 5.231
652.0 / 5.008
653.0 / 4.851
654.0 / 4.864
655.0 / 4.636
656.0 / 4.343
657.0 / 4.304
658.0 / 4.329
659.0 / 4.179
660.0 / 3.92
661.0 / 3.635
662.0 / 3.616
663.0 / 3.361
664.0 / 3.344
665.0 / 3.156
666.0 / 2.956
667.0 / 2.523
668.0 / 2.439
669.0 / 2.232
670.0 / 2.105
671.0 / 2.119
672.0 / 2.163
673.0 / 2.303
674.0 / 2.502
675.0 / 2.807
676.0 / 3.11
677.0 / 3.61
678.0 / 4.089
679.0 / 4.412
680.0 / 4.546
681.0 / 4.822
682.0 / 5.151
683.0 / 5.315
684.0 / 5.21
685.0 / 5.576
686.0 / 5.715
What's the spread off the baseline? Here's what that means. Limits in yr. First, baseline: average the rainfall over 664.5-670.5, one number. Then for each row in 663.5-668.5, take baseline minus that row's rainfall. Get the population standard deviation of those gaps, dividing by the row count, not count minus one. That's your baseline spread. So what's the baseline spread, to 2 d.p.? 0.35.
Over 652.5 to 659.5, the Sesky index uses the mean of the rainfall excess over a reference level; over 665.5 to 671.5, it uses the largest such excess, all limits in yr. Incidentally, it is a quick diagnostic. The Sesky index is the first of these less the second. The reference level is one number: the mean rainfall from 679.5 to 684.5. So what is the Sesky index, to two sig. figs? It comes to 1.5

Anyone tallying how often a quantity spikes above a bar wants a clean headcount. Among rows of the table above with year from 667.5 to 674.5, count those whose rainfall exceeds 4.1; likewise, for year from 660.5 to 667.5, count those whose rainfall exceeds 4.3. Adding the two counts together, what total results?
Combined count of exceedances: 0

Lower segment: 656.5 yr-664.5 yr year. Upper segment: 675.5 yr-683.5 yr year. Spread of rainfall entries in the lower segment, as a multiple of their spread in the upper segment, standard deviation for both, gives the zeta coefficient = 0.54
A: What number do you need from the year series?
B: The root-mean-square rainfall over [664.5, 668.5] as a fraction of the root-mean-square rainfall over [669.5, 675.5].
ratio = 1.2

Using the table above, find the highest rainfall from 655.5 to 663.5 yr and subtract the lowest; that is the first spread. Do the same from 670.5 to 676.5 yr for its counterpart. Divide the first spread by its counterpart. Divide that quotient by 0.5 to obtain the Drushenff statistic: 2.0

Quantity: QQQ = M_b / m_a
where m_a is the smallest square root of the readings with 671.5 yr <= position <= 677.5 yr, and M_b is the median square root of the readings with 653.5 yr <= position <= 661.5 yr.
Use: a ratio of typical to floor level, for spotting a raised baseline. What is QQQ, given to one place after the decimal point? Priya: 1.4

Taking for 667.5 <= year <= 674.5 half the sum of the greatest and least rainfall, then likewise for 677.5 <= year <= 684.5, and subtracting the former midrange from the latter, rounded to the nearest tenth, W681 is 2.4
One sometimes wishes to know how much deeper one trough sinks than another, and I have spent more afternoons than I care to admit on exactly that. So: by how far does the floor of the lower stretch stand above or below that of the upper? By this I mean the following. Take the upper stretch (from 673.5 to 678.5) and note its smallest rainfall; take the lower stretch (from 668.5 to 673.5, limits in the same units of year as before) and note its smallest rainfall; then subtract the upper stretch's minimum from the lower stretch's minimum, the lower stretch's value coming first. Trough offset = 0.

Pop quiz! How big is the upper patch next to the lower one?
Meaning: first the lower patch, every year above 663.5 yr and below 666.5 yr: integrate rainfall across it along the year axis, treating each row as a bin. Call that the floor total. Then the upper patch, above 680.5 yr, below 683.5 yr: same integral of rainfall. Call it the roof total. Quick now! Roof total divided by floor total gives 1.6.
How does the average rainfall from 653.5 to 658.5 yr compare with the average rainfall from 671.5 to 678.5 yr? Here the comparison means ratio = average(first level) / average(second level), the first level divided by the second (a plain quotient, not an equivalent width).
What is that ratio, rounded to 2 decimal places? 1.53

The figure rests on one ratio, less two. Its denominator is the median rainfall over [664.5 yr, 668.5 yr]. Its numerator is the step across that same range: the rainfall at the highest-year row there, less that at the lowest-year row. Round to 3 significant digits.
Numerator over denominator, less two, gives -2.26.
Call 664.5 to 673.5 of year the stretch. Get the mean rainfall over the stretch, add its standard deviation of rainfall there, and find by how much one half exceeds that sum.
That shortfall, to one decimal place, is -2.3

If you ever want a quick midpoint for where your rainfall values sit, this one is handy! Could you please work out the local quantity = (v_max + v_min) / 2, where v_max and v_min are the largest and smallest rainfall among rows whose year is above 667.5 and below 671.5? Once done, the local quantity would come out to 2.3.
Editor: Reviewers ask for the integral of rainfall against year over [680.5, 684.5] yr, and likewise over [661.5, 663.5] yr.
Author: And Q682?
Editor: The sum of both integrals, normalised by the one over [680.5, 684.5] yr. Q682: 1.3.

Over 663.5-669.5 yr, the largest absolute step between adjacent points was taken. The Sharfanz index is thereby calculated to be 0.43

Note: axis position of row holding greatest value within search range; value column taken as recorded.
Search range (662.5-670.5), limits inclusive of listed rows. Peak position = 663.0 yr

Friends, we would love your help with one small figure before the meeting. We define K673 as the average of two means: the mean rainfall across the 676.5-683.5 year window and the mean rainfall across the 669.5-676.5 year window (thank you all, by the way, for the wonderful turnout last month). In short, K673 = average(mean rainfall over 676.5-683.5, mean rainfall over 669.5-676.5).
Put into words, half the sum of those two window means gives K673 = 3.50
